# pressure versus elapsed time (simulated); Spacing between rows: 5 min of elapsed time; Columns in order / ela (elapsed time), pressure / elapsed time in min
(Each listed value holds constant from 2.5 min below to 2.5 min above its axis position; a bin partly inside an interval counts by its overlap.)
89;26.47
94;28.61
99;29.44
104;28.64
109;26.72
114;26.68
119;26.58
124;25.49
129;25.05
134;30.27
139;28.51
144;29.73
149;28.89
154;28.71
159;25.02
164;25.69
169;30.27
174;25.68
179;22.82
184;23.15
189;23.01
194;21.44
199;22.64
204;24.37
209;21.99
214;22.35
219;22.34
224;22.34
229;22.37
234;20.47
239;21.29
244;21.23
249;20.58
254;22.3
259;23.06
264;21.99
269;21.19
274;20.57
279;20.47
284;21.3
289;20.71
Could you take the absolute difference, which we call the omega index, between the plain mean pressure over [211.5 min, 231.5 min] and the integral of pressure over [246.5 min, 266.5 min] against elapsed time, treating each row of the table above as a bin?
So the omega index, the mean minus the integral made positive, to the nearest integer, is 417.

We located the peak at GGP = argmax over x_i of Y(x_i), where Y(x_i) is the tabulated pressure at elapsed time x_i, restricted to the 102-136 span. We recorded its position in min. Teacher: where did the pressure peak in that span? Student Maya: 134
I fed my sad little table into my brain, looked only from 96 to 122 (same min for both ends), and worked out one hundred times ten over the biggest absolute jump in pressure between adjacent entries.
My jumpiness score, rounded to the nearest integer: 521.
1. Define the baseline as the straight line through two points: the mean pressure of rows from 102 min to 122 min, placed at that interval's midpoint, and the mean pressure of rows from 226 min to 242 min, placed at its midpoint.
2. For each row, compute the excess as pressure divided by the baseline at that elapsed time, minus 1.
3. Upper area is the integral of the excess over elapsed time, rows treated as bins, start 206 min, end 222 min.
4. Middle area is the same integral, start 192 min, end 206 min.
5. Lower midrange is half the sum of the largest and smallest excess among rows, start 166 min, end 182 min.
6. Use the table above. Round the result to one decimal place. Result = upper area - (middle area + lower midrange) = 0.0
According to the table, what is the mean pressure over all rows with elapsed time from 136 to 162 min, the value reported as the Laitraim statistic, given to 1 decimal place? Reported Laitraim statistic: 28.2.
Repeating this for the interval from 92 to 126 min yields 27.5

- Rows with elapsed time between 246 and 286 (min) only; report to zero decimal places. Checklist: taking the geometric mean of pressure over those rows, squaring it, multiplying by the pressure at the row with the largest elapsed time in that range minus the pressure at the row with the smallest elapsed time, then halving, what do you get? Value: 165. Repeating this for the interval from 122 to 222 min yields -1001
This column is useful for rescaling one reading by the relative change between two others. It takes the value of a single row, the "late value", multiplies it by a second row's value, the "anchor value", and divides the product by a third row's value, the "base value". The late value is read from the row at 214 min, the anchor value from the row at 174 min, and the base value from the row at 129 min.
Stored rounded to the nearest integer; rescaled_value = 23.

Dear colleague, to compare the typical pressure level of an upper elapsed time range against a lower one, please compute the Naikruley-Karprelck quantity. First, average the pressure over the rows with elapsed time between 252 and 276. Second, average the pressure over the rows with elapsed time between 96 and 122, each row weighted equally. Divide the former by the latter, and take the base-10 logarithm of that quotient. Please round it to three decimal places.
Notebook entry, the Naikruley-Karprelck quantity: -0.102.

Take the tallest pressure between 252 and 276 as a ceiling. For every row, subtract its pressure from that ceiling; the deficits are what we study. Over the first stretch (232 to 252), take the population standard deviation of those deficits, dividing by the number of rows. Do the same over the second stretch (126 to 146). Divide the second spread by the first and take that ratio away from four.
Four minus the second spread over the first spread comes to -1.5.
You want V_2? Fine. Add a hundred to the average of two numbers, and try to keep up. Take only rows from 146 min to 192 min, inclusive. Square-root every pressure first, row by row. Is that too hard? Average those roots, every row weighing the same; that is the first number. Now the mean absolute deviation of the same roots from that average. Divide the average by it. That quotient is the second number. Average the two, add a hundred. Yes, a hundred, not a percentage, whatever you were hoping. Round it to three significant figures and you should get 114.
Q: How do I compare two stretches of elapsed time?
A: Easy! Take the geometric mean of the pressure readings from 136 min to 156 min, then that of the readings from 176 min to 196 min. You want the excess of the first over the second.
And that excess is 6.4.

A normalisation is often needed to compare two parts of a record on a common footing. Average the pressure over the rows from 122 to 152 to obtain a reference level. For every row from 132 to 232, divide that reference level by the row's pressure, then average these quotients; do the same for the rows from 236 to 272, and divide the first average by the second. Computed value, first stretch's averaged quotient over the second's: 0.875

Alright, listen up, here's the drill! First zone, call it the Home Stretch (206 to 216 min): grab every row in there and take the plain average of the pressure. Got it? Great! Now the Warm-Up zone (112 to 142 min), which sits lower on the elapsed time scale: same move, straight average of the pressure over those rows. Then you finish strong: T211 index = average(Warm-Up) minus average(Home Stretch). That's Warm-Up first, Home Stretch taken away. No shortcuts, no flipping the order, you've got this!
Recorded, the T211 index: 4.9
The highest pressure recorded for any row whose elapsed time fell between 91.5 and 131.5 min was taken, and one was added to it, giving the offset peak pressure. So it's 30.4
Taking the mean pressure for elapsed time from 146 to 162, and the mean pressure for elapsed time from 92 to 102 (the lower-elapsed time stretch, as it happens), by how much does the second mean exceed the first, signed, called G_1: 1.5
